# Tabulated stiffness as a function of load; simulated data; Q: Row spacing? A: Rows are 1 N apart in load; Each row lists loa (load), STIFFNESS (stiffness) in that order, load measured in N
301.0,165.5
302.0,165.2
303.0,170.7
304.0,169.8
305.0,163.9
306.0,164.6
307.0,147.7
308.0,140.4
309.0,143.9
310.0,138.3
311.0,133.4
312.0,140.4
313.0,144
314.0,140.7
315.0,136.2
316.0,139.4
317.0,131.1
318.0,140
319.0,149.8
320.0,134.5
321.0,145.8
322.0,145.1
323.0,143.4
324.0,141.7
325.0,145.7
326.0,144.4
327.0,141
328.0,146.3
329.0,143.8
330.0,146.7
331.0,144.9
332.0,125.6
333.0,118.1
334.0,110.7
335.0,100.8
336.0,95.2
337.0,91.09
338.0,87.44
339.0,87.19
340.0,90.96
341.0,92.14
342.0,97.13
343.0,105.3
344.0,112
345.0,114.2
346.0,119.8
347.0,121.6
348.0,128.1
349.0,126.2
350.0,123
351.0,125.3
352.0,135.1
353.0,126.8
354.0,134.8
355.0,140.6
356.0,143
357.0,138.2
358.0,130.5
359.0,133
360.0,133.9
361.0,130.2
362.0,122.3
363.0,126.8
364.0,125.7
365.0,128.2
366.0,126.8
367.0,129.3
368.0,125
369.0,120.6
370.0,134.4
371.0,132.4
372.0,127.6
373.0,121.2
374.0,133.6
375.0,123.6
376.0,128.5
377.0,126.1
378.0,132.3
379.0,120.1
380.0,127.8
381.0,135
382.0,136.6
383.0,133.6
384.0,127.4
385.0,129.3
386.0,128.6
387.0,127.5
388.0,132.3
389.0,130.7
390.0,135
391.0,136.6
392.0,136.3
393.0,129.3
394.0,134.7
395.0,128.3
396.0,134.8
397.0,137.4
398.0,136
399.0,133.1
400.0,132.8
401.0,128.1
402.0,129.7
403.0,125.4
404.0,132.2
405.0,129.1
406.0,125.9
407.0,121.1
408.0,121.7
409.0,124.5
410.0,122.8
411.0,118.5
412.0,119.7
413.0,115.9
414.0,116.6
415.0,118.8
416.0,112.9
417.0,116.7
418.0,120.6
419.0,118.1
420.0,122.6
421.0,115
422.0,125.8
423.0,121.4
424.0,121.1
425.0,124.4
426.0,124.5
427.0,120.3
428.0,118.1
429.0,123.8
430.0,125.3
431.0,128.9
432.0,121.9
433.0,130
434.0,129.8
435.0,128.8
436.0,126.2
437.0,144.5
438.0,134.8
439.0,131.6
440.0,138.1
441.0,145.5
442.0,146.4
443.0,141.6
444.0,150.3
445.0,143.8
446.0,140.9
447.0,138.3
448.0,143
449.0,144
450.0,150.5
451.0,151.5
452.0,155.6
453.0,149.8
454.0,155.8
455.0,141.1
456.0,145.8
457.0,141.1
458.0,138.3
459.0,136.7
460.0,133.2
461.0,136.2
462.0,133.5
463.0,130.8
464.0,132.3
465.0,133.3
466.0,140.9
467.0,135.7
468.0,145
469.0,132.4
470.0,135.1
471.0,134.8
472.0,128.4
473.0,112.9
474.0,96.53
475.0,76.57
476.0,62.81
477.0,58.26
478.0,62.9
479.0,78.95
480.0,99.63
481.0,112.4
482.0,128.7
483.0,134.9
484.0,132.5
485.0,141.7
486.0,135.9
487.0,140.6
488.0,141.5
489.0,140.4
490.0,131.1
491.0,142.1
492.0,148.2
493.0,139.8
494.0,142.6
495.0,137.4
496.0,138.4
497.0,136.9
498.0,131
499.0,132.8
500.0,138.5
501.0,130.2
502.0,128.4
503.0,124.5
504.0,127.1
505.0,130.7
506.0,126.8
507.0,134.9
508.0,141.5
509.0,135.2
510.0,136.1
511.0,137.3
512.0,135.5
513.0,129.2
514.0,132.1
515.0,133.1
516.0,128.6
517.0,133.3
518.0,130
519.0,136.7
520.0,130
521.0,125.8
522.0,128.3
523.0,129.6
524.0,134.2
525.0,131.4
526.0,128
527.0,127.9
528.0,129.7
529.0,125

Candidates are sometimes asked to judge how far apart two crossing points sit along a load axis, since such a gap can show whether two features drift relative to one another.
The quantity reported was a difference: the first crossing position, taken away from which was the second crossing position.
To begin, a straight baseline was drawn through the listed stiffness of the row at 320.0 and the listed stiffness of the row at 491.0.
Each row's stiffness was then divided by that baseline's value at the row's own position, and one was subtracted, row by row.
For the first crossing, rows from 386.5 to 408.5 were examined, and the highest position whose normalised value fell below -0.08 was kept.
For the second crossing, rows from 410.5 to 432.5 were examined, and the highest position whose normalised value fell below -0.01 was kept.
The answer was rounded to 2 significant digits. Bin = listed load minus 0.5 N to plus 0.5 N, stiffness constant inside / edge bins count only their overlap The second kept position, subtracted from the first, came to -24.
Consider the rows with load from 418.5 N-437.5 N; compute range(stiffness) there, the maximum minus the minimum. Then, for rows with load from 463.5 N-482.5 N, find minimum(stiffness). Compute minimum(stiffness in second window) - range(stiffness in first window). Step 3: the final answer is 29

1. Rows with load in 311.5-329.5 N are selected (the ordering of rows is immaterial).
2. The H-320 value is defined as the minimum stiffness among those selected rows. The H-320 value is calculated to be 131.1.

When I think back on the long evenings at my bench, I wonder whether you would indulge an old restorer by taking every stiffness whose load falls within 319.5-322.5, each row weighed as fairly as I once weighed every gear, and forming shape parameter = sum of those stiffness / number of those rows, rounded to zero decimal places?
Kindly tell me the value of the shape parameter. 142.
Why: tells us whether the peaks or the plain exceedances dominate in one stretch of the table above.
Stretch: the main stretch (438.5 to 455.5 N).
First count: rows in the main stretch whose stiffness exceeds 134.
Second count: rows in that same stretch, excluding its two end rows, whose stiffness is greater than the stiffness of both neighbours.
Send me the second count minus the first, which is -12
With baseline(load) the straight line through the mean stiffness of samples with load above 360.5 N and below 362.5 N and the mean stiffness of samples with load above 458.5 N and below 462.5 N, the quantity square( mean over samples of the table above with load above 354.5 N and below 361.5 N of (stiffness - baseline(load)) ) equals 94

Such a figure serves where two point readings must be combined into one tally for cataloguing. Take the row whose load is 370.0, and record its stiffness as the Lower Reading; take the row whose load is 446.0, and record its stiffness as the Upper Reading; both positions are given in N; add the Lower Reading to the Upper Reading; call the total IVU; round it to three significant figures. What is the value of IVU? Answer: 275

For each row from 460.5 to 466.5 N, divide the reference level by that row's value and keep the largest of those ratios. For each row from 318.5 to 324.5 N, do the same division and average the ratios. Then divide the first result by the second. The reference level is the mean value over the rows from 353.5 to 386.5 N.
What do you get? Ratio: 1.10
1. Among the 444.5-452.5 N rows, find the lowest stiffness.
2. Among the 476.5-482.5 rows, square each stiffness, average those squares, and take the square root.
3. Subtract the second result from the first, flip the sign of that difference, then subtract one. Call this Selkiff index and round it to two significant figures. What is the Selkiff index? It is -46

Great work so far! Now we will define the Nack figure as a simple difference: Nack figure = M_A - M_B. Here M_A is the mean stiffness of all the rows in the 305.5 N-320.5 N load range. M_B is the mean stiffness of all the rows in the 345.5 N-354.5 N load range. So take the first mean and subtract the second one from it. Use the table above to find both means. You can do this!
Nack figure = 15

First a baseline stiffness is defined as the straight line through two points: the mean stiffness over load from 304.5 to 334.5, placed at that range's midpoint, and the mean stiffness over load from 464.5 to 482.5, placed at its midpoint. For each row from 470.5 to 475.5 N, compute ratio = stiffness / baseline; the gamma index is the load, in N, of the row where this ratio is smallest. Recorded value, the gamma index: 475.0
